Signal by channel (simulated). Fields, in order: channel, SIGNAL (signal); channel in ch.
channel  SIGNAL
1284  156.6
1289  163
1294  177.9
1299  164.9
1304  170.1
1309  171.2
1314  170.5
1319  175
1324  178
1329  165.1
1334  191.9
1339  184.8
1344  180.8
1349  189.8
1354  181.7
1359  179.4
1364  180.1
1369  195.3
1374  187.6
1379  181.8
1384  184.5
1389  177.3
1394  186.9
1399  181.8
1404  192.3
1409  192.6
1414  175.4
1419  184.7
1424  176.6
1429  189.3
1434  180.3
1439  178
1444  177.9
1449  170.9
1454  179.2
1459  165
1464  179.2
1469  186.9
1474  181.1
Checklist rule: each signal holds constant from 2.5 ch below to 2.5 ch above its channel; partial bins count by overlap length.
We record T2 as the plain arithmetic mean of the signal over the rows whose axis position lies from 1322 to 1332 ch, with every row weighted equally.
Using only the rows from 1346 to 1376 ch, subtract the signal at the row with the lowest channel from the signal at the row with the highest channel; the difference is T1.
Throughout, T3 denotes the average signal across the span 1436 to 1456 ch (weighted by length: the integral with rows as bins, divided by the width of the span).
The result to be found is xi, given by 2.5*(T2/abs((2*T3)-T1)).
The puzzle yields 1.21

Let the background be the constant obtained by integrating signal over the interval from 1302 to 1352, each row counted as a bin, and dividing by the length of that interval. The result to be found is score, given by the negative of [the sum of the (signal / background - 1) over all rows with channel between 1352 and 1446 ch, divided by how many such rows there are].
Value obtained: -0.031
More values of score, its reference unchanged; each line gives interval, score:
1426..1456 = -0.008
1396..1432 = -0.038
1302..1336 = 0.019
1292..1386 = -0.009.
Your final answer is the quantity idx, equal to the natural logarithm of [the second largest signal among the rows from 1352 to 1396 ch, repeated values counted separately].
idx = 5.23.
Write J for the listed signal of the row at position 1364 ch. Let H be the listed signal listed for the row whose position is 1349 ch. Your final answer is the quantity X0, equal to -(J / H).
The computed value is -0.95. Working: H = 189.8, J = 180.1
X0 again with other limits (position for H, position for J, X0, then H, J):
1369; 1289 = -0.83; 195.3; 163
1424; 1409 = -1.09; 176.6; 192.6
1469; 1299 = -0.88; 186.9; 164.9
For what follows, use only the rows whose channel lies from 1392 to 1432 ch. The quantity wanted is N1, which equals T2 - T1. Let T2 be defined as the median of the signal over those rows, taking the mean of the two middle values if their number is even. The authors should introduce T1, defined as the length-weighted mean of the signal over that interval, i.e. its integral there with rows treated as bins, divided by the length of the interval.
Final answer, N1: 0.9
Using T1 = 185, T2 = 186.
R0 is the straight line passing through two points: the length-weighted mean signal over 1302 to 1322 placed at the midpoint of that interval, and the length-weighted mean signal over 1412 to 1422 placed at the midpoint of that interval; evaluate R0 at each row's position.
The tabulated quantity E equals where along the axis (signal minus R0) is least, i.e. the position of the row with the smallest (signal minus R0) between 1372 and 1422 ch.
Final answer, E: 1414 ch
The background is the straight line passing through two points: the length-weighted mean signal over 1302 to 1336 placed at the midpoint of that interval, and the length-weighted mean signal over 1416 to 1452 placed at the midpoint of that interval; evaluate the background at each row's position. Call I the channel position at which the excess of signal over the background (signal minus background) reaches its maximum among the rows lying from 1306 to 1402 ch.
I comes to 1369 ch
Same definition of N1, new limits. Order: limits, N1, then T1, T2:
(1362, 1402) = -1.4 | 185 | 183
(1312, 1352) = -0.2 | 180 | 179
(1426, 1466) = 1.2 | 177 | 179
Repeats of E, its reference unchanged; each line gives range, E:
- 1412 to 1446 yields 1414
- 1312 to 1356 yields 1329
